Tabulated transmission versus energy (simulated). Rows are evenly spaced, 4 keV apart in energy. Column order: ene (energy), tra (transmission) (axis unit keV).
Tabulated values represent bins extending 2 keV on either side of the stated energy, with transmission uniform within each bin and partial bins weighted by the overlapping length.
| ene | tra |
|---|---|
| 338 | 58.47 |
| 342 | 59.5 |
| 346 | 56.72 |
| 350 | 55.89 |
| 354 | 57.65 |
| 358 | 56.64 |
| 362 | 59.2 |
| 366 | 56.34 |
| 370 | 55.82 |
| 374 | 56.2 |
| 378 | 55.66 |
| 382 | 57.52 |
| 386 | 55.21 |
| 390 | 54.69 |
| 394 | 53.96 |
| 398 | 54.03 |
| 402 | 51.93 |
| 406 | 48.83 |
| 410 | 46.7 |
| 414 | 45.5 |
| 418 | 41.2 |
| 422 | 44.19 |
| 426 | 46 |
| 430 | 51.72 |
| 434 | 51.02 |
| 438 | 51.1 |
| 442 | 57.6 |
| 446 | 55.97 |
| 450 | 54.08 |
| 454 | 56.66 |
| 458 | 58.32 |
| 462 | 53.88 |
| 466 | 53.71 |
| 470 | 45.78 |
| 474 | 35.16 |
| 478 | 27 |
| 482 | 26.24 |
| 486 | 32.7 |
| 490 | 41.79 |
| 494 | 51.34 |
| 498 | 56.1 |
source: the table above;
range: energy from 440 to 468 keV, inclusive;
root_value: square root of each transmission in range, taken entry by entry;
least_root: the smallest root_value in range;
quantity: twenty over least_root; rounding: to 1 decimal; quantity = 2.7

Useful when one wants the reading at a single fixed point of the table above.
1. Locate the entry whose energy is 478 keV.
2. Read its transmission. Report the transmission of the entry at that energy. 27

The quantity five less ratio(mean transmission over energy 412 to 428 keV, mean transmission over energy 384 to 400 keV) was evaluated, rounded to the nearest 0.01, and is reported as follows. 4.19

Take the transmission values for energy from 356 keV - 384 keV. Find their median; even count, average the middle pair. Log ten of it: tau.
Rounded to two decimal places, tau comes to 1.75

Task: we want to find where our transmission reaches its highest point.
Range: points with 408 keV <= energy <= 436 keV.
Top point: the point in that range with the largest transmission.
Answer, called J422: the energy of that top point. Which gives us 430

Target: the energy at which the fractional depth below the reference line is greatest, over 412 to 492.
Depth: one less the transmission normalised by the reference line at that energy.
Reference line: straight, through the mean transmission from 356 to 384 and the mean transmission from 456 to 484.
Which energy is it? 482 keV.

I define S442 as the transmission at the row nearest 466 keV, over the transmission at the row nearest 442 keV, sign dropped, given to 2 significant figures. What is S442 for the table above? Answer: 0.93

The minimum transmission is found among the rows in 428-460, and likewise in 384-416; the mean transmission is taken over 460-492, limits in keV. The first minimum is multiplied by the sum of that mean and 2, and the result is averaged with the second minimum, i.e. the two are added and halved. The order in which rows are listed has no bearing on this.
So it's 1082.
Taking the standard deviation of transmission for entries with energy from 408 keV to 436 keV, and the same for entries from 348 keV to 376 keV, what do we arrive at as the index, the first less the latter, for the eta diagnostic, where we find 2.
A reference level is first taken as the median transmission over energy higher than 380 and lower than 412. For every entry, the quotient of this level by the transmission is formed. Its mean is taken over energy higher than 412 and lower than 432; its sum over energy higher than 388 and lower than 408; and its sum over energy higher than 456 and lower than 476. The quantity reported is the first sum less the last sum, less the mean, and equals -1.7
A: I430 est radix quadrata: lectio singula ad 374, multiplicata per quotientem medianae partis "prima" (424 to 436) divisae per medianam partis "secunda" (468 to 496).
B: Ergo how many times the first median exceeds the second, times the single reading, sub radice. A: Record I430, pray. 9.0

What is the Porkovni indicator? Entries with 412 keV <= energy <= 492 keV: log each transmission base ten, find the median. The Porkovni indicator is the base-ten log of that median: 0.227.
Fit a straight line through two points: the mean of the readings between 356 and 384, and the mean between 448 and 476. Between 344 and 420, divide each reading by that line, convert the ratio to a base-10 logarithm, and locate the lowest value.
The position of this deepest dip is 418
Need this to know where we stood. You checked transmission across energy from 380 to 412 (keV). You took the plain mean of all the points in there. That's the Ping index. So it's 52.9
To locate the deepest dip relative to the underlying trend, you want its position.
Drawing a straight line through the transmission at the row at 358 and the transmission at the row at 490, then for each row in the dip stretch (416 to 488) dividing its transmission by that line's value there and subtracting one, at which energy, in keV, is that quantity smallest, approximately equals 482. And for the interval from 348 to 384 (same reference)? 350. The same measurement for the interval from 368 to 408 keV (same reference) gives 406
